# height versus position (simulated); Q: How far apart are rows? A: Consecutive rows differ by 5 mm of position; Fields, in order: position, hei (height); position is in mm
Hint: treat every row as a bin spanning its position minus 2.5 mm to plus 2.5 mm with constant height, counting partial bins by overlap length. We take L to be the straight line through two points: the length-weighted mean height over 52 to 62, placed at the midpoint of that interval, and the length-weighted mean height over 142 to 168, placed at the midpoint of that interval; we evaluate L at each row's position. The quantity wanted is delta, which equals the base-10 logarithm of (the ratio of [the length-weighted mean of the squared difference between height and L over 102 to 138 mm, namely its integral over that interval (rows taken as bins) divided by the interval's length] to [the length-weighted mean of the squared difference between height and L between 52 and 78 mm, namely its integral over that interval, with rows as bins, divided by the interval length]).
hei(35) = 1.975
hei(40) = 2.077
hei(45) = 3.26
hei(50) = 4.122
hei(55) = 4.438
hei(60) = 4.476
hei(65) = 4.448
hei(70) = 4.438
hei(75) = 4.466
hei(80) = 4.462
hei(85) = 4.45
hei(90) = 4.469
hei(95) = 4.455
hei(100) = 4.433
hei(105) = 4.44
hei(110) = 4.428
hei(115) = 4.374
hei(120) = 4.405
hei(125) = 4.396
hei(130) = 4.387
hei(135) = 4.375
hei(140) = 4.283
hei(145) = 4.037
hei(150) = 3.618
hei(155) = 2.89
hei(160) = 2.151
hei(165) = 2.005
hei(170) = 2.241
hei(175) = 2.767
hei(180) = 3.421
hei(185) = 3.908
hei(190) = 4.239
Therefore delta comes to 1.38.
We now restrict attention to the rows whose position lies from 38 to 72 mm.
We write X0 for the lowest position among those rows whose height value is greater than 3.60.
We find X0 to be 50 mm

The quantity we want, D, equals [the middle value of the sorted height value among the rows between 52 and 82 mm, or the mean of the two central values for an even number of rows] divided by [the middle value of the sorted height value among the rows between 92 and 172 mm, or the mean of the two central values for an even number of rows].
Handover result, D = 1.0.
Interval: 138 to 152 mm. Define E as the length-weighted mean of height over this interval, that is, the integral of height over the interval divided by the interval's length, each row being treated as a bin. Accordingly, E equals 3.98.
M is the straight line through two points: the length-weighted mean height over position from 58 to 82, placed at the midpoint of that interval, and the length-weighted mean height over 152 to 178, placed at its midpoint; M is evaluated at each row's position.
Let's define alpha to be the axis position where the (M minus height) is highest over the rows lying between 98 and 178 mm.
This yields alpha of 165 mm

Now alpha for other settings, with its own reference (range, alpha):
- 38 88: 40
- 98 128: 100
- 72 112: 75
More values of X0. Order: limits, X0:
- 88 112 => 90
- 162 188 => 185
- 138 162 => 140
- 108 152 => 110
